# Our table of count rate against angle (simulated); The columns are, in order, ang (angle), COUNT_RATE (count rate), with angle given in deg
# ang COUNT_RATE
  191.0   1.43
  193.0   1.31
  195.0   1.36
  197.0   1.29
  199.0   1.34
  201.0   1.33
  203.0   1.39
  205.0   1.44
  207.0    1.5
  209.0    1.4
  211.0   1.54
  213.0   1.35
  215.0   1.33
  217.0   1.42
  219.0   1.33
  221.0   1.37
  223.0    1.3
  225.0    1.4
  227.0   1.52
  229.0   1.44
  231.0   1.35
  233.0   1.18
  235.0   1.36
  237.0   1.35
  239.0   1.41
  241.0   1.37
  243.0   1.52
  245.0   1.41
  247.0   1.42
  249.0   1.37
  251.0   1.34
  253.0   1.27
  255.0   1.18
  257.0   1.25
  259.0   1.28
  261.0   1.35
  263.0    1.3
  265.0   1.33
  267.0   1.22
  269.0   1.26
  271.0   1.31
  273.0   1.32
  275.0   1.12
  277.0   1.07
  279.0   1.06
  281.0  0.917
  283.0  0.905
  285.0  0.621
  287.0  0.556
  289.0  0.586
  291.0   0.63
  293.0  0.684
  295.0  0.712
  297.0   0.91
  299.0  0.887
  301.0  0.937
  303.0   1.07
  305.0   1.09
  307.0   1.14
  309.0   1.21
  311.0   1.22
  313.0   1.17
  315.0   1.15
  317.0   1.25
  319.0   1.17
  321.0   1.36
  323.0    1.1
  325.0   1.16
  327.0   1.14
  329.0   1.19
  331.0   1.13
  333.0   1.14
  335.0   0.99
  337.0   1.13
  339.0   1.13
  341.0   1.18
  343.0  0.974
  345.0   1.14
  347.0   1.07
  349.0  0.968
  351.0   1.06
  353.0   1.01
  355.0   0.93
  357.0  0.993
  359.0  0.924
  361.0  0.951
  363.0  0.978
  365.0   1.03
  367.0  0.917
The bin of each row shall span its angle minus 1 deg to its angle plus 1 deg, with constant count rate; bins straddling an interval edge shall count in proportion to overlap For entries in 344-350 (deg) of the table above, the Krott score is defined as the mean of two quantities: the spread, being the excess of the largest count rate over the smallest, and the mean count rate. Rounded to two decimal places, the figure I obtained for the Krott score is 0.62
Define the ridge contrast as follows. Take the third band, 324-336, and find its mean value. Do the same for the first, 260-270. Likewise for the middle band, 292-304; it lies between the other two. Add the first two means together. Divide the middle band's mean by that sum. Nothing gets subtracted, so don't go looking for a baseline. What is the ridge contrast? 0.36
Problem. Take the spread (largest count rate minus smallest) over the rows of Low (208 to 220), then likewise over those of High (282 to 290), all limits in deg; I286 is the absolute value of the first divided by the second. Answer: 0.60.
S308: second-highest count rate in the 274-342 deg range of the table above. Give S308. 1.25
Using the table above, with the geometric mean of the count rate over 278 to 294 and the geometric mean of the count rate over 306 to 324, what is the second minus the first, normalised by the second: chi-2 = 0.39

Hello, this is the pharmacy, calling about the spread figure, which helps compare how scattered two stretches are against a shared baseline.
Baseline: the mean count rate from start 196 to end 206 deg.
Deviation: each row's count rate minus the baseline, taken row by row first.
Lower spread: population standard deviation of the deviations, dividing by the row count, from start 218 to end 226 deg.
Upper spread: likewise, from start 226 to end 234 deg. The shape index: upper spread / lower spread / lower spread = 87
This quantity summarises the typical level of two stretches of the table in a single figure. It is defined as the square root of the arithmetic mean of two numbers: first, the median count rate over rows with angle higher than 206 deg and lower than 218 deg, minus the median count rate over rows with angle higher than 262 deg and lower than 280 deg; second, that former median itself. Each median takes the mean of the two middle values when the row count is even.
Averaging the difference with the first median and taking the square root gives 0.883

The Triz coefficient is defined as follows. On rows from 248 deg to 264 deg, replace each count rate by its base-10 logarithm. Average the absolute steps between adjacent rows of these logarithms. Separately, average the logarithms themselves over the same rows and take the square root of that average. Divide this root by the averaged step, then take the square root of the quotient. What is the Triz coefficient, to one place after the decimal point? 4.1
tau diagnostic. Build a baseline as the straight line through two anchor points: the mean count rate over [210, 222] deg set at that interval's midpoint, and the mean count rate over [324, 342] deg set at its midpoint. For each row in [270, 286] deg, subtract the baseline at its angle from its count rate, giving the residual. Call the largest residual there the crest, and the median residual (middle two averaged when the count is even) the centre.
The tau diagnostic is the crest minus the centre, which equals 0.24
